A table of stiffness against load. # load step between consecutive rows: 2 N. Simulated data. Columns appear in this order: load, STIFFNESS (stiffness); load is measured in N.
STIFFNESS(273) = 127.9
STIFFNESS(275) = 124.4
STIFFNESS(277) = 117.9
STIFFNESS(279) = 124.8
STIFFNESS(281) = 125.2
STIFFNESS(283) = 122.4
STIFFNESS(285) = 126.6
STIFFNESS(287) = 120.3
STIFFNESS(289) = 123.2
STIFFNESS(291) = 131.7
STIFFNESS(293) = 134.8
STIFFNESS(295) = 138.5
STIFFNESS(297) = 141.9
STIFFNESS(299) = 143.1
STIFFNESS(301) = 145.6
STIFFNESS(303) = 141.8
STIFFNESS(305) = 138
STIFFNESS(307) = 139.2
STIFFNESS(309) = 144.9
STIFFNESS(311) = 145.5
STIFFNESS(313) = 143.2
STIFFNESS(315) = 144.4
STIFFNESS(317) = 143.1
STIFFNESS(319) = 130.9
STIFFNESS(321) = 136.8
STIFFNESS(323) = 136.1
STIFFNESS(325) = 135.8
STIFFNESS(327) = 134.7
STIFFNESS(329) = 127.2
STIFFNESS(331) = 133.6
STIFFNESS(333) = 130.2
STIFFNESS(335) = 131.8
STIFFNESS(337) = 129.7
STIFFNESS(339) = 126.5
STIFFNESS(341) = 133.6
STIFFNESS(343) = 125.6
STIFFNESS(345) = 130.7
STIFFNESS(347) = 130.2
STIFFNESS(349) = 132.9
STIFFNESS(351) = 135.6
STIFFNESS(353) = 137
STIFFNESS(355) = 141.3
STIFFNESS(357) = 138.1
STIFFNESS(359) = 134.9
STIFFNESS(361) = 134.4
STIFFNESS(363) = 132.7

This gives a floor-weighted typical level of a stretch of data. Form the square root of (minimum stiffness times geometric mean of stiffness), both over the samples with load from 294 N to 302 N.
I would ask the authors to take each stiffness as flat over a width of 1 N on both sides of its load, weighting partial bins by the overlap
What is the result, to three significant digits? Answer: 140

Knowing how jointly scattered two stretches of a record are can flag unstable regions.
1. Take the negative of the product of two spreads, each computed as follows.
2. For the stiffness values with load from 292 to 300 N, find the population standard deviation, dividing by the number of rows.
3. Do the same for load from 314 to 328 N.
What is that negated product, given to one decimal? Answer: -14.2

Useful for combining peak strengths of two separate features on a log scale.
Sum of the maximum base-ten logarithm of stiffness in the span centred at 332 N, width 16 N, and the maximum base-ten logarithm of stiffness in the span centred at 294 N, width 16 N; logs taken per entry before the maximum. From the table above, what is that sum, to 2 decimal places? 4.30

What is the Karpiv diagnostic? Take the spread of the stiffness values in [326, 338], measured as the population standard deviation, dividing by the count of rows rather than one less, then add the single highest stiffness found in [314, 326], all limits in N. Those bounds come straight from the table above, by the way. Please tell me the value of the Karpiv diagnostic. 146.9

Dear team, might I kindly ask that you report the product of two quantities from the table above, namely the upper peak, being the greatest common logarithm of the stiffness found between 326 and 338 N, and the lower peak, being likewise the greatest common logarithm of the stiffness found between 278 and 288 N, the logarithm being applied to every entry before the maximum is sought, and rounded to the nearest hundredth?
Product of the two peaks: 4.48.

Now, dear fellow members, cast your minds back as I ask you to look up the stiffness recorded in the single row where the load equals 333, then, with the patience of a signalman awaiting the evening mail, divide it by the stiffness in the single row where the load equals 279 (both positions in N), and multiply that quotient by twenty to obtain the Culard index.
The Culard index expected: 20.9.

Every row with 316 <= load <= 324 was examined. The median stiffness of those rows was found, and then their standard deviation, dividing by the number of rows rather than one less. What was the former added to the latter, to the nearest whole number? 141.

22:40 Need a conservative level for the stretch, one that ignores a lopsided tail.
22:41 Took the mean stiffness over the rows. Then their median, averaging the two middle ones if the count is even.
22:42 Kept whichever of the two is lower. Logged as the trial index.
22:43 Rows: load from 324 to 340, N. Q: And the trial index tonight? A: 131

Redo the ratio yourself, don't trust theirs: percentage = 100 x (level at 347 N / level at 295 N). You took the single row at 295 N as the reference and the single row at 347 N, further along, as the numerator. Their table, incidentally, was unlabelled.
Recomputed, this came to 94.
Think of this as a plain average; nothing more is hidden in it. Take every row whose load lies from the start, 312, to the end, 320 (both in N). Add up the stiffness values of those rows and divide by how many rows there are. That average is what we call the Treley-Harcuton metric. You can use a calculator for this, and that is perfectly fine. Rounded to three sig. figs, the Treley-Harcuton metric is 140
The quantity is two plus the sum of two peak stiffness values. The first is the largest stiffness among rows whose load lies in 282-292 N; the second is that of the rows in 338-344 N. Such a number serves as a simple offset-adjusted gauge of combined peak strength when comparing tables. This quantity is 267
